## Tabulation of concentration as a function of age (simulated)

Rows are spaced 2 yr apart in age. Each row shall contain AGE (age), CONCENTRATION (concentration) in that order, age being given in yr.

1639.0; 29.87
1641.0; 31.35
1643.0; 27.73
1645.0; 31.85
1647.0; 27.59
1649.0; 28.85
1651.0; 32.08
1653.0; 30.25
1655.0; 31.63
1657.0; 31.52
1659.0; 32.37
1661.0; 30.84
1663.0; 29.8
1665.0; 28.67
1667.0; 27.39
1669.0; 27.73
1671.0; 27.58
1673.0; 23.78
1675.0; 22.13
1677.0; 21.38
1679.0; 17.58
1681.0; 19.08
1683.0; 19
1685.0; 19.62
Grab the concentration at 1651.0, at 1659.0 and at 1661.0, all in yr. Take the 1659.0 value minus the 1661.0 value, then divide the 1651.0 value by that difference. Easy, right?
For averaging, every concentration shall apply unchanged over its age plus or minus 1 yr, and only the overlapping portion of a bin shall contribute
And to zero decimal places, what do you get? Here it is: 21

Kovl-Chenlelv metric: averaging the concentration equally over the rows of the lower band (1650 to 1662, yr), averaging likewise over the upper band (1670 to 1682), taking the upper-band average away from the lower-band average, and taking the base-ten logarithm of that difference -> 0.98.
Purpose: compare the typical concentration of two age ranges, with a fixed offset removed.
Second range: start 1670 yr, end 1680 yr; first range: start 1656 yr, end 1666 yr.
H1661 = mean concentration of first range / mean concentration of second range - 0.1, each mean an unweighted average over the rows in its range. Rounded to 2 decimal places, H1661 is 1.26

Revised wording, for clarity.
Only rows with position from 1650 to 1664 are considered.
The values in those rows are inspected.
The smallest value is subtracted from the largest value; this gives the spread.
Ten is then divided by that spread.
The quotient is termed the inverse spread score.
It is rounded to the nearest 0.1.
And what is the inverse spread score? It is 3.9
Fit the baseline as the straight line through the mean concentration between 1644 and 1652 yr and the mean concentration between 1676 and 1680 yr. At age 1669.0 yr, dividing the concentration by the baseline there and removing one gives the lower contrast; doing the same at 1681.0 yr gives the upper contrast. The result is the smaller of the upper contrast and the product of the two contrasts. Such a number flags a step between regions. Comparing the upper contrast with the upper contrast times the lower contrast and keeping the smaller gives 0.008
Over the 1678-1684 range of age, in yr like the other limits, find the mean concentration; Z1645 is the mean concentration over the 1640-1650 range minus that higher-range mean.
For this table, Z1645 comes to 11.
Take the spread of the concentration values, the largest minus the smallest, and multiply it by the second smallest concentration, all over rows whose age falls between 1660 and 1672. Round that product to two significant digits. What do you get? 95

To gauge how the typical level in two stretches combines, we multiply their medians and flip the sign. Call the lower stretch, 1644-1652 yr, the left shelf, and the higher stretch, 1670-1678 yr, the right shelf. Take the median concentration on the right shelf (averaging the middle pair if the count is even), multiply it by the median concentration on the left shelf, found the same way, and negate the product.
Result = -697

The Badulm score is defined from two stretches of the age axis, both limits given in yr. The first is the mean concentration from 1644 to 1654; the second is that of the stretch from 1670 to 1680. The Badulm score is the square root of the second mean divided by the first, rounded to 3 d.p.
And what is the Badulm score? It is 0.864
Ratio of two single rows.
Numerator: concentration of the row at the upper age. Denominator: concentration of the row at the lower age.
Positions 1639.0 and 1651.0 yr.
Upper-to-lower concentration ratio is 1.07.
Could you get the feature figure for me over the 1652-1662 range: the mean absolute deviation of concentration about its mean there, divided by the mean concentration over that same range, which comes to 0.020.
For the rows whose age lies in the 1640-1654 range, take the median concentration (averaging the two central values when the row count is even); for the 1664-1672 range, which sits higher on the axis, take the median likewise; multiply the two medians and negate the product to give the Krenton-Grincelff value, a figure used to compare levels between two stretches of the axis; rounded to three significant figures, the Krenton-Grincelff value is -837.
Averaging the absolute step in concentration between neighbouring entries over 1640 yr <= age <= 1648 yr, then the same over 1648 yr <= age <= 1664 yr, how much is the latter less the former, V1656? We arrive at -2.6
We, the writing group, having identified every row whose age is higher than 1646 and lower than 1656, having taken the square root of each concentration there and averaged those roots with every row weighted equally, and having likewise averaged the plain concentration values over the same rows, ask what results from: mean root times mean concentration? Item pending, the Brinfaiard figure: 165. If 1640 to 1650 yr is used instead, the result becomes 160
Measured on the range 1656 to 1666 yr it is 170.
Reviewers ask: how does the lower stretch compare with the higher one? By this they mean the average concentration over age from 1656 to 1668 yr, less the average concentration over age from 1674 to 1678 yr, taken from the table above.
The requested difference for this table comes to 8.3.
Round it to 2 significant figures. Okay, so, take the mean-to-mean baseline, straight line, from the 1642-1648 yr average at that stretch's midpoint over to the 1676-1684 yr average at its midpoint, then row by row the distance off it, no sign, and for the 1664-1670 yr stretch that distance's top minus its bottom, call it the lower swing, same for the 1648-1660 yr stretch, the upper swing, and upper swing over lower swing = 7.0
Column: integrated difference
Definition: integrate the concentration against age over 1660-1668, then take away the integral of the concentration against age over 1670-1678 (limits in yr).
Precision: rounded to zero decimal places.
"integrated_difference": 44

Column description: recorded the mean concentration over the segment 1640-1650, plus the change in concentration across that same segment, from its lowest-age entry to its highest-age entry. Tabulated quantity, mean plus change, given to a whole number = 27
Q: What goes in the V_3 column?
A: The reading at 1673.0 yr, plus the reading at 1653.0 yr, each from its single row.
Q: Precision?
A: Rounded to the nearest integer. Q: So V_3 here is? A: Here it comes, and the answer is 54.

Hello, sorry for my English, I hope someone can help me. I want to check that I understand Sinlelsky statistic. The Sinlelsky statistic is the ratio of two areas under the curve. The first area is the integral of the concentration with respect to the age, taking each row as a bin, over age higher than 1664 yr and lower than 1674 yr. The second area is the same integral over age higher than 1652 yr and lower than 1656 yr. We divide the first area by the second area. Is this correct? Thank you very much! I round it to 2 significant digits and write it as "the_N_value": 2.2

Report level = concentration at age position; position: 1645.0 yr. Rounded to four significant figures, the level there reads 31.85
